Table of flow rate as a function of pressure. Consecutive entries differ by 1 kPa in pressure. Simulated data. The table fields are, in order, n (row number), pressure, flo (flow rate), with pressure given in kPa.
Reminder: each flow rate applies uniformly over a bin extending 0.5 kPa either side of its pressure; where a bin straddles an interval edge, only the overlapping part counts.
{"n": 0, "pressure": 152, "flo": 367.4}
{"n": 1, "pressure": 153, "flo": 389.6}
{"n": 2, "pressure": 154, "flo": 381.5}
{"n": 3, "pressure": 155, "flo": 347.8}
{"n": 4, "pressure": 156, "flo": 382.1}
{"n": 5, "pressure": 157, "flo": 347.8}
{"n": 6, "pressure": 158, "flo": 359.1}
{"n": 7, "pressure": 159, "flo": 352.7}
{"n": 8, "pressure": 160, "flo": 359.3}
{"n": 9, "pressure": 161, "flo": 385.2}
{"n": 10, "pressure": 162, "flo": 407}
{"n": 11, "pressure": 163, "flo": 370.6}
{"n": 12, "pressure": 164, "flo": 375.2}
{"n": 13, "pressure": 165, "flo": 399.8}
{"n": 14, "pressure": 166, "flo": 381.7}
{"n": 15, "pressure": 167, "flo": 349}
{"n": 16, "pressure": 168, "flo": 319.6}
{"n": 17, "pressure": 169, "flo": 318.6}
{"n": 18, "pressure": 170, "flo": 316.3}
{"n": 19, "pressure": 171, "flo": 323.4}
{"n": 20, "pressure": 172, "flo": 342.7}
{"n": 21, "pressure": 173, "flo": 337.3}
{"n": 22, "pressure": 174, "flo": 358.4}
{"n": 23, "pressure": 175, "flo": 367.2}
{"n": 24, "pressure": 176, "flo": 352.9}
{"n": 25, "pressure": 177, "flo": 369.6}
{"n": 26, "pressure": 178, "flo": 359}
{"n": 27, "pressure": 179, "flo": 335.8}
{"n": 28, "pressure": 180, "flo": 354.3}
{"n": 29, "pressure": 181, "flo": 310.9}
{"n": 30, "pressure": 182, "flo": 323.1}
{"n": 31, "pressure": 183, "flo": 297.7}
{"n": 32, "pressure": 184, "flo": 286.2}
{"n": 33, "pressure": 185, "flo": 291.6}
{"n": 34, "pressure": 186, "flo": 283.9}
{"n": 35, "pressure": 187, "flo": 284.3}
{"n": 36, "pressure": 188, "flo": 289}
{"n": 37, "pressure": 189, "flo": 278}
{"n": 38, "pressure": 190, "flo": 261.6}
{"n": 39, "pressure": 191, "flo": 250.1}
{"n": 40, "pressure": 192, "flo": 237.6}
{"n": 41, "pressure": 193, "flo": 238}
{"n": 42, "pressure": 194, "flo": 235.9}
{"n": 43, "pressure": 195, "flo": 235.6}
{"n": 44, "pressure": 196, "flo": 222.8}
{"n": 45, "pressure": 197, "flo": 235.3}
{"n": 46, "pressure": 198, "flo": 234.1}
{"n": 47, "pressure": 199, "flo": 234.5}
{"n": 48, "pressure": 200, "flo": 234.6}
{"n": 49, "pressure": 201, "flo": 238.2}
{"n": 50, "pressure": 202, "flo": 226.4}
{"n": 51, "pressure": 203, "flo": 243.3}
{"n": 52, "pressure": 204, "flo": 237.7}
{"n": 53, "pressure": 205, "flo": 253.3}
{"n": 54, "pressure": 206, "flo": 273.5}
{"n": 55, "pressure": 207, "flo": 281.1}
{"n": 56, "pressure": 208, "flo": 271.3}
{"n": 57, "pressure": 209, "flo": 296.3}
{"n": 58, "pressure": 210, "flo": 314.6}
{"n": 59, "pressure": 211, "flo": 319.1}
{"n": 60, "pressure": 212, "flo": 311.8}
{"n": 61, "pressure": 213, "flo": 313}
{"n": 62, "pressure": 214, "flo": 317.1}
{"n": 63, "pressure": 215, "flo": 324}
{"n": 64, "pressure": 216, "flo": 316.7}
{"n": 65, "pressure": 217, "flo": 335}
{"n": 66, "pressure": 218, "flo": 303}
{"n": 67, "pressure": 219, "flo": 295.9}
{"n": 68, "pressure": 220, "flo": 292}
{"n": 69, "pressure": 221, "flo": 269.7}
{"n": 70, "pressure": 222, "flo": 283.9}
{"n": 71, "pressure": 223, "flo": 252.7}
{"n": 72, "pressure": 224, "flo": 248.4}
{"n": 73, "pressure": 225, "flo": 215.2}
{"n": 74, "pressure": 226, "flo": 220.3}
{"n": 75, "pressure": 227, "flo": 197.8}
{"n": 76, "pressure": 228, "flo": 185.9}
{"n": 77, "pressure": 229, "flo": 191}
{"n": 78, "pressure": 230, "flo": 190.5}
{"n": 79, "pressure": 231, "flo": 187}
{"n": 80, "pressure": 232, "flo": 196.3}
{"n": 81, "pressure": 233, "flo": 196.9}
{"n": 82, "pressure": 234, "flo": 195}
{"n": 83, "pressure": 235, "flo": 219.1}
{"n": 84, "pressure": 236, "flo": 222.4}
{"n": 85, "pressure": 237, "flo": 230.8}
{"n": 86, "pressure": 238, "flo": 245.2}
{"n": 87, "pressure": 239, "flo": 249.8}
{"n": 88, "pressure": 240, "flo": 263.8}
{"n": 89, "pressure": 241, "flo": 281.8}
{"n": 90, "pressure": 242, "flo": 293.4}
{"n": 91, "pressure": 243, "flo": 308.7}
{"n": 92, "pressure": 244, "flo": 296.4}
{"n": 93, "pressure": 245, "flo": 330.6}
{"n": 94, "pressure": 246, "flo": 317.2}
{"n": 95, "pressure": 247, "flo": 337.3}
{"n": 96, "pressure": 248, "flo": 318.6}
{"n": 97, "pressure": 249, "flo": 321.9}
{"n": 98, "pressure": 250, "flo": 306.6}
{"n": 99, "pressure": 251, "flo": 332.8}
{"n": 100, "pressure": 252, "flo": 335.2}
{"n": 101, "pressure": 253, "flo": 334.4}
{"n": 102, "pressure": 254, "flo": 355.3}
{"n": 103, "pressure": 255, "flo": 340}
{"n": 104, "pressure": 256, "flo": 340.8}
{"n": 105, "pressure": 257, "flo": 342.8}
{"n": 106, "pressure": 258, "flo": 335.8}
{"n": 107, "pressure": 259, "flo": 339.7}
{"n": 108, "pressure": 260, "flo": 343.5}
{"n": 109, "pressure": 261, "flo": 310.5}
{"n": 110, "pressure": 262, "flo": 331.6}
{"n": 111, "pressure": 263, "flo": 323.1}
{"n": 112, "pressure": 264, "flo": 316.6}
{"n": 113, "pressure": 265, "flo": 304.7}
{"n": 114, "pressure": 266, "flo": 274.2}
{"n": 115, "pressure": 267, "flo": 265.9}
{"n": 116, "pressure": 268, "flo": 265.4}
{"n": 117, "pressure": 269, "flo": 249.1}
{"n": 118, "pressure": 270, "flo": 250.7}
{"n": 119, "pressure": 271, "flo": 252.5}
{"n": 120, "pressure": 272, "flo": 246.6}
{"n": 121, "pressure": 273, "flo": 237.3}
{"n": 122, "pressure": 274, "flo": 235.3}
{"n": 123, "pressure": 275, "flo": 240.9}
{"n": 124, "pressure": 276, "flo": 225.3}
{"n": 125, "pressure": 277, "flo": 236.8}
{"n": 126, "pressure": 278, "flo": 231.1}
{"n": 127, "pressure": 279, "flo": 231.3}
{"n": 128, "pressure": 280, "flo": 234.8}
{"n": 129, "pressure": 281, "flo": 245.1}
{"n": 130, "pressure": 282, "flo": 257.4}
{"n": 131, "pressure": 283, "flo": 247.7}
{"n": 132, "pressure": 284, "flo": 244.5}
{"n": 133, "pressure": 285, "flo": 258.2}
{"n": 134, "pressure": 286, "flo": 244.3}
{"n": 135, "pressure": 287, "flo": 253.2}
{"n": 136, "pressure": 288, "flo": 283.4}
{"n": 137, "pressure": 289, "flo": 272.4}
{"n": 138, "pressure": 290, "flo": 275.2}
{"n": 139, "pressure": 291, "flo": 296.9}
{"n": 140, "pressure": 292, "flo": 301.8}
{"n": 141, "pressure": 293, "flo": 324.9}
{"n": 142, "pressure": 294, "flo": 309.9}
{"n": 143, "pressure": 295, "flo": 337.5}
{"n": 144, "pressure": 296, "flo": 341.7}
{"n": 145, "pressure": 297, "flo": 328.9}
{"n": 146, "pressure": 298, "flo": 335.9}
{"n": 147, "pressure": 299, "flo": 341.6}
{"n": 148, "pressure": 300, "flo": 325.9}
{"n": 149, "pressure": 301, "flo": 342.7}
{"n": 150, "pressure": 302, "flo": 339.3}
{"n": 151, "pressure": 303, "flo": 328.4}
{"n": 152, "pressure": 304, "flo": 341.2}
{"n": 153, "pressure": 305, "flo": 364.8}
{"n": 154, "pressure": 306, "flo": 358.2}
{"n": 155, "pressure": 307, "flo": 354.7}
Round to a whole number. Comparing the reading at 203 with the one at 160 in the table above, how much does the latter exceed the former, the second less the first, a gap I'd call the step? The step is 116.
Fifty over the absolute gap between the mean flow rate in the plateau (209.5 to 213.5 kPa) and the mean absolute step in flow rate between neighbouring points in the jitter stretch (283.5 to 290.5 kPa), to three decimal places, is 0.166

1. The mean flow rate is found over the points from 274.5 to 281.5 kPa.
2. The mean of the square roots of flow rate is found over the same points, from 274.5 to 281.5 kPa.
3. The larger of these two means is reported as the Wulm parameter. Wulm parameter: 235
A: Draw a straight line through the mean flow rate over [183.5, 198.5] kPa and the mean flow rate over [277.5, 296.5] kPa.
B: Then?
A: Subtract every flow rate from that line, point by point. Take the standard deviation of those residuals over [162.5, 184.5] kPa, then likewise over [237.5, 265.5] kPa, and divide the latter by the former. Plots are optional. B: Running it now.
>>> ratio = 0.9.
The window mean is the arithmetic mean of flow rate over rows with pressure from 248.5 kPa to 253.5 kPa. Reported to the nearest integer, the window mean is 326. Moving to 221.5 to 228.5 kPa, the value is 229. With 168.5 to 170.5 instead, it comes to 317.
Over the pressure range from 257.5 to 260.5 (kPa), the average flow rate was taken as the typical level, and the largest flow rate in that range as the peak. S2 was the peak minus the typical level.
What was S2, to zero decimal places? 4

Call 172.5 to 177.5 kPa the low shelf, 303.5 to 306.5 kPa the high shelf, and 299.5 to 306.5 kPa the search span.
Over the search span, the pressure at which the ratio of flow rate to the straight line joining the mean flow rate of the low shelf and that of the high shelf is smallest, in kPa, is 300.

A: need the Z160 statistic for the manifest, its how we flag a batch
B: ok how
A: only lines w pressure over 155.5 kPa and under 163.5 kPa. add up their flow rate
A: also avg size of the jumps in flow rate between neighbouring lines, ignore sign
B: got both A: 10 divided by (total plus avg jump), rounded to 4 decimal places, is 0.0034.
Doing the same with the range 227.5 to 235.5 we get 0.0064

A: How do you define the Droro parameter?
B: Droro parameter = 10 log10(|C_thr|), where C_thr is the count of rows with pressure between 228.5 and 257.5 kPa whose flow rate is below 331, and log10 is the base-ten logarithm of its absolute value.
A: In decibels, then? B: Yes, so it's 13.2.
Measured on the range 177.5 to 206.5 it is 14.1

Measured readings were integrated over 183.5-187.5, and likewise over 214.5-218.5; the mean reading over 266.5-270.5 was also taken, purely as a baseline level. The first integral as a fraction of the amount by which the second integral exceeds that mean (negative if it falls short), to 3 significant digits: 1.12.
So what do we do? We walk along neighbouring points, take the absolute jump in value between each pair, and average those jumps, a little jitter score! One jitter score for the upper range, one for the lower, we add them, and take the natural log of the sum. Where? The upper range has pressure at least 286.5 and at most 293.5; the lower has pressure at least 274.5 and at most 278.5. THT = 3.28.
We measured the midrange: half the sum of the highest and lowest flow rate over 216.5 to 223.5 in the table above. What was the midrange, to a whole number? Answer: 294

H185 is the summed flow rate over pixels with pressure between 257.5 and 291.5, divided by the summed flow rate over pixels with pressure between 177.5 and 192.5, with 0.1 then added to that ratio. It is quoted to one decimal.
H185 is 2.2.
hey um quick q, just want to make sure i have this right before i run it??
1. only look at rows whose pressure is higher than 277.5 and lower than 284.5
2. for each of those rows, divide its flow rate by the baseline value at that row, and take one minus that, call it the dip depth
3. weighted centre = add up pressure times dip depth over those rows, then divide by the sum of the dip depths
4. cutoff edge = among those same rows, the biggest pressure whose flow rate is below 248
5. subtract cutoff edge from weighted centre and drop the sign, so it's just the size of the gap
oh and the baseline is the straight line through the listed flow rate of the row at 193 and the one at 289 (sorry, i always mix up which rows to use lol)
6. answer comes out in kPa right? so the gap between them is 3.4 kPa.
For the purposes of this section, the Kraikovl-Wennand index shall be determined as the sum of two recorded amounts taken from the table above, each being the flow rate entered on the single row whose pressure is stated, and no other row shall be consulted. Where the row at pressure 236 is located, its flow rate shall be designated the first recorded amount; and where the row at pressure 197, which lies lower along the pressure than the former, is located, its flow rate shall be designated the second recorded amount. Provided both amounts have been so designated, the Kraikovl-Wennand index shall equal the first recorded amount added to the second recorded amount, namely 458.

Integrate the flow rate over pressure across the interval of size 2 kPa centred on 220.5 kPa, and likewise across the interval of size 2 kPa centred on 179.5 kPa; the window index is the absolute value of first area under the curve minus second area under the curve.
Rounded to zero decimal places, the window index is 128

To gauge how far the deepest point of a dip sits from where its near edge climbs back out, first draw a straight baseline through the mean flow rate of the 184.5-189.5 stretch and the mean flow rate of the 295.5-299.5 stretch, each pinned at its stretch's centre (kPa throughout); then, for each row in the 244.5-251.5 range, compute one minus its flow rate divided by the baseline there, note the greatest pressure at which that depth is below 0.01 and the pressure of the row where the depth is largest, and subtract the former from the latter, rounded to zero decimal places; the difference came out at -1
